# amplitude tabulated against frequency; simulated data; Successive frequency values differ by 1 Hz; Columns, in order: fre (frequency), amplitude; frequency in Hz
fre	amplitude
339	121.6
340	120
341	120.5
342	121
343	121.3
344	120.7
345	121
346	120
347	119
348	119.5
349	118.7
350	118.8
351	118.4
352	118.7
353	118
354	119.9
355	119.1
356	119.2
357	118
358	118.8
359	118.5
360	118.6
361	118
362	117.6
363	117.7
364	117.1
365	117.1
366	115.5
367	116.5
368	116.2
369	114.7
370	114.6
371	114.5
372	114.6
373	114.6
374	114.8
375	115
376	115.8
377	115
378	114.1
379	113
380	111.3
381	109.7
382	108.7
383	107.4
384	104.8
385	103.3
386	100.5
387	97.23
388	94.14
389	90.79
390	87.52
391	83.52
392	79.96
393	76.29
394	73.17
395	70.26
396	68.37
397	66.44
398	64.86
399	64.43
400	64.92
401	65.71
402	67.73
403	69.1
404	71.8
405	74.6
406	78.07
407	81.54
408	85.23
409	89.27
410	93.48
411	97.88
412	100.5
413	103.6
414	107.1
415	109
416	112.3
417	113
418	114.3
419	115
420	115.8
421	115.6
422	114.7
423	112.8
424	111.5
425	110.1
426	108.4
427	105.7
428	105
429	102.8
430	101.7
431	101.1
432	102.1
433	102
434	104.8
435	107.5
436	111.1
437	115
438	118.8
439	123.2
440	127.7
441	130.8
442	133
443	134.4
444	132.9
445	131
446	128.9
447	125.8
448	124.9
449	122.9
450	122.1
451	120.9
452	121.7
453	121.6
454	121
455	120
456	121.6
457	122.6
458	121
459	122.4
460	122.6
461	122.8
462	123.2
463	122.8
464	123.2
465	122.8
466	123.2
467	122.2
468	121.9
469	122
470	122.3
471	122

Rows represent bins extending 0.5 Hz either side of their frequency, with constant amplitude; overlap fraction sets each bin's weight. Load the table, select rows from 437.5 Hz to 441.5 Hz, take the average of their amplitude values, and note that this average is 125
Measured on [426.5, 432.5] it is 103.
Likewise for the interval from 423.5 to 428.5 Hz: 108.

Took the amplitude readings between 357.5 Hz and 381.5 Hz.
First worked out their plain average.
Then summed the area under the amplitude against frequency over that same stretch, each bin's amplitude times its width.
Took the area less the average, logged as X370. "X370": 2658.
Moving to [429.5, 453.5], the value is 2746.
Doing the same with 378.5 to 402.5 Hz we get 1988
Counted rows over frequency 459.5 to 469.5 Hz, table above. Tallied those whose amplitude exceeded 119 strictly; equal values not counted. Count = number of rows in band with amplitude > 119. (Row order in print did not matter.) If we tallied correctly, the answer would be 10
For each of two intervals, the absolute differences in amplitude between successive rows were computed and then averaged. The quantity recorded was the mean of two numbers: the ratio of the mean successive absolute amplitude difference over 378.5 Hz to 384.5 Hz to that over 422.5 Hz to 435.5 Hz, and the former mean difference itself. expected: 1.4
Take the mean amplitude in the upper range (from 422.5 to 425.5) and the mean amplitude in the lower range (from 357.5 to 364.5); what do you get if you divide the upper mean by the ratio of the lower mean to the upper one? 105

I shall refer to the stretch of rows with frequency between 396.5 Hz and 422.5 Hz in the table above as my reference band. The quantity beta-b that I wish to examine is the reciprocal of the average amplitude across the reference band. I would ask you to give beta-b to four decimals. 0.0110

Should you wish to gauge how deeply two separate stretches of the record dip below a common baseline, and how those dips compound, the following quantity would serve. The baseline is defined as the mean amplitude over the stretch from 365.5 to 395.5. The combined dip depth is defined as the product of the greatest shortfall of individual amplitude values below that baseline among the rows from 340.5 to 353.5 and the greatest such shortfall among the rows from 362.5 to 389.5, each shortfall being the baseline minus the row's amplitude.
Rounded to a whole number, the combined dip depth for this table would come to -184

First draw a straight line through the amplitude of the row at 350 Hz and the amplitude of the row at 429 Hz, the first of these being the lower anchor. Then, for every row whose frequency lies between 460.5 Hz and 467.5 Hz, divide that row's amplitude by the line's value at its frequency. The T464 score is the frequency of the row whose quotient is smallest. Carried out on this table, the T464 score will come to 461 Hz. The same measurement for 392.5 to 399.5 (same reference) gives 399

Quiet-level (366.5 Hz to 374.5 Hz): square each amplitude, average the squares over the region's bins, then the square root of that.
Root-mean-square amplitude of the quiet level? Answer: 115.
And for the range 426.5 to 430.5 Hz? 104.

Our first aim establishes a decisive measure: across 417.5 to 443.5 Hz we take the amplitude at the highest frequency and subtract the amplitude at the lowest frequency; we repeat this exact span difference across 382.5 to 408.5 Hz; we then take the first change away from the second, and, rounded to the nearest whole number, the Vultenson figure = -42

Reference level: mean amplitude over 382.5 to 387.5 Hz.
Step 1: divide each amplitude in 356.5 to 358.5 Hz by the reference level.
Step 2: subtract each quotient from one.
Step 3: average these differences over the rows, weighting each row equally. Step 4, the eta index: -0.15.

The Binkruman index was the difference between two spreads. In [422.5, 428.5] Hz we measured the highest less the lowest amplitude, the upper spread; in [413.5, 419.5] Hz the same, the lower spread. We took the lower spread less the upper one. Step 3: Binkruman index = 0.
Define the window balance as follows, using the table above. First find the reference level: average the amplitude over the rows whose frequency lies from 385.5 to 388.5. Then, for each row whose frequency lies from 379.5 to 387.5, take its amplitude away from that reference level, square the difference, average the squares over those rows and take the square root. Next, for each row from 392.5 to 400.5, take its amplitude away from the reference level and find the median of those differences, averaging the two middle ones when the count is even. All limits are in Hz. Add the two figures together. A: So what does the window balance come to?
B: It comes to 39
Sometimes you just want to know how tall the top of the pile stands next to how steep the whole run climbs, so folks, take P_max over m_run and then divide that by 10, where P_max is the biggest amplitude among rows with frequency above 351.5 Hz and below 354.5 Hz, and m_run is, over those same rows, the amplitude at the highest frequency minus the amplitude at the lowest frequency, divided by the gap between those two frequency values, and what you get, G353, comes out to 20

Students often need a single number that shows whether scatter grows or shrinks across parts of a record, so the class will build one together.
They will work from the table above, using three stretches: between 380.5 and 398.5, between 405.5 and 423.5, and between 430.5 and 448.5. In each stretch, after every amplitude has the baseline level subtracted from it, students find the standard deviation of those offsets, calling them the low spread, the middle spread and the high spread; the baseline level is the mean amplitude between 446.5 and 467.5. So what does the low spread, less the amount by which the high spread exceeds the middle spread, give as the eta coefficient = 16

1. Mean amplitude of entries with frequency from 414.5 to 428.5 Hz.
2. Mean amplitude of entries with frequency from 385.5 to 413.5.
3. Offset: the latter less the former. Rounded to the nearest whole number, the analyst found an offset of -31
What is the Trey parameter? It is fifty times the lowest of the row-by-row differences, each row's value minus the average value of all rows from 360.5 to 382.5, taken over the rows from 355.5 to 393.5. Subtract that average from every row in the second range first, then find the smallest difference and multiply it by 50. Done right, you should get -1927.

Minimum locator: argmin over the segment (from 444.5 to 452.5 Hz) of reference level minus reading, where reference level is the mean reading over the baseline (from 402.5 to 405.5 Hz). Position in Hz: 445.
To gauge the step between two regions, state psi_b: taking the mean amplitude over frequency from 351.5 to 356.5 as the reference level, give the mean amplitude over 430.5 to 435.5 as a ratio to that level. 0.87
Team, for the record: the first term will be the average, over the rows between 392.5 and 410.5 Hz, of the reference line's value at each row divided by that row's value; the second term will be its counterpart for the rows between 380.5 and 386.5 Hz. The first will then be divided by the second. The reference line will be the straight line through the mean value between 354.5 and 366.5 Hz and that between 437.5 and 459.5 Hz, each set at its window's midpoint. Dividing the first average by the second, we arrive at 1.5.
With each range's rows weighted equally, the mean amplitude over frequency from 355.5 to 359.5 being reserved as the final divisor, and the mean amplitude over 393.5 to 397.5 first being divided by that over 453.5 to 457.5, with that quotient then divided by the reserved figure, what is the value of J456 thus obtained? 0.0048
